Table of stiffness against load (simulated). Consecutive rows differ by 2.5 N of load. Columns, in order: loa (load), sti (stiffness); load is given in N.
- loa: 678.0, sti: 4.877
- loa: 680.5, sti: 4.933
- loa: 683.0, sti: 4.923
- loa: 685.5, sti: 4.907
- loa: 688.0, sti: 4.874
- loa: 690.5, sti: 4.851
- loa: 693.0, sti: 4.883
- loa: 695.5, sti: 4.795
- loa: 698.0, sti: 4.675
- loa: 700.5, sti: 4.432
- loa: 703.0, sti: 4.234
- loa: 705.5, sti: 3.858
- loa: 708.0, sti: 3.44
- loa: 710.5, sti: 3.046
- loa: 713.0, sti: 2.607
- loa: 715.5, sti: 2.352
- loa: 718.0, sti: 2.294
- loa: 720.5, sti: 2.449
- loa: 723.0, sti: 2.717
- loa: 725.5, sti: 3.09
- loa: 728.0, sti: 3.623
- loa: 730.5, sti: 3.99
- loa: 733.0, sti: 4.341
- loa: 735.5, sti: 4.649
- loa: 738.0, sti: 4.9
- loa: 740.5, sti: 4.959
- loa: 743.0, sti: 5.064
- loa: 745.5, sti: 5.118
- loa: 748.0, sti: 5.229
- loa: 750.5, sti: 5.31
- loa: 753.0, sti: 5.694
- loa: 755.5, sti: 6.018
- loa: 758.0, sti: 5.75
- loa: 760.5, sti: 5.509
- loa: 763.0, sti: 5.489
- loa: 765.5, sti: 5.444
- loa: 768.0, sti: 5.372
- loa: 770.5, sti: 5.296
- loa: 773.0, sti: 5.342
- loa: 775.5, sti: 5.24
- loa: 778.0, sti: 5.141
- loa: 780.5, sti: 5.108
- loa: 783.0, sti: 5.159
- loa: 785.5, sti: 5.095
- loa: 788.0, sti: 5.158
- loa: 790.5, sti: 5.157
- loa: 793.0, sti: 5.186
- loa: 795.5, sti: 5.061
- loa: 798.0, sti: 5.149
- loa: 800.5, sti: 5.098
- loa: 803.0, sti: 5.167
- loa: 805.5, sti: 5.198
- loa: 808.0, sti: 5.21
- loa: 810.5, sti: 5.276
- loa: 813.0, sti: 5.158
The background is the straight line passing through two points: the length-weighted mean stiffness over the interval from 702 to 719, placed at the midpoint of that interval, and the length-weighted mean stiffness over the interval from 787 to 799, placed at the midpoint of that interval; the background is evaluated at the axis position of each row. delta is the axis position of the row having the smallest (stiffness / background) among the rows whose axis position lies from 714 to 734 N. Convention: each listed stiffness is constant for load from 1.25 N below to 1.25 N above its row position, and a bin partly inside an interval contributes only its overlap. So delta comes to 718.0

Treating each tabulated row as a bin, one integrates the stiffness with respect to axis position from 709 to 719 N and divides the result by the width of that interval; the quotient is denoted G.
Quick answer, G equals 2.60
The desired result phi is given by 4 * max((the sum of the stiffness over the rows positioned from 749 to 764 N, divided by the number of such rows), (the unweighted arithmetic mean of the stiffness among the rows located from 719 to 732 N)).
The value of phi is 22.5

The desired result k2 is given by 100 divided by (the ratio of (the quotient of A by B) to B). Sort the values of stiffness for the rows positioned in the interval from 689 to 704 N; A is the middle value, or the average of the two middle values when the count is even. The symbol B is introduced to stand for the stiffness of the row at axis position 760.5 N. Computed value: 641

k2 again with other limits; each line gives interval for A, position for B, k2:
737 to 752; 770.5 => 551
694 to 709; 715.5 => 128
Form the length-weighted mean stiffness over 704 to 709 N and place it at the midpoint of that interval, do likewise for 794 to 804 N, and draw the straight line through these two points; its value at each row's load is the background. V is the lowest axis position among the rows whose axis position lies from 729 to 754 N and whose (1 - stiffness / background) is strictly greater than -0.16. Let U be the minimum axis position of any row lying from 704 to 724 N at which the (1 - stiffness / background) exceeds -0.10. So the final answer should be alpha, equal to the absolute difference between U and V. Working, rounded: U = 705.5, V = 730.5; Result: 25.0 N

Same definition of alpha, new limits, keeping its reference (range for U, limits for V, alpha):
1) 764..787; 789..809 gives 12.5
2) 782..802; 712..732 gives 70.0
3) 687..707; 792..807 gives 87.5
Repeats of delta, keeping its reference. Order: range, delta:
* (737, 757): 740.5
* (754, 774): 773.0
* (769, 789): 788.0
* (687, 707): 705.5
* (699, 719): 718.0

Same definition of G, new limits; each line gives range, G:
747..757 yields 5.58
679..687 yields 4.92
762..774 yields 5.39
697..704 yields 4.45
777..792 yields 5.14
